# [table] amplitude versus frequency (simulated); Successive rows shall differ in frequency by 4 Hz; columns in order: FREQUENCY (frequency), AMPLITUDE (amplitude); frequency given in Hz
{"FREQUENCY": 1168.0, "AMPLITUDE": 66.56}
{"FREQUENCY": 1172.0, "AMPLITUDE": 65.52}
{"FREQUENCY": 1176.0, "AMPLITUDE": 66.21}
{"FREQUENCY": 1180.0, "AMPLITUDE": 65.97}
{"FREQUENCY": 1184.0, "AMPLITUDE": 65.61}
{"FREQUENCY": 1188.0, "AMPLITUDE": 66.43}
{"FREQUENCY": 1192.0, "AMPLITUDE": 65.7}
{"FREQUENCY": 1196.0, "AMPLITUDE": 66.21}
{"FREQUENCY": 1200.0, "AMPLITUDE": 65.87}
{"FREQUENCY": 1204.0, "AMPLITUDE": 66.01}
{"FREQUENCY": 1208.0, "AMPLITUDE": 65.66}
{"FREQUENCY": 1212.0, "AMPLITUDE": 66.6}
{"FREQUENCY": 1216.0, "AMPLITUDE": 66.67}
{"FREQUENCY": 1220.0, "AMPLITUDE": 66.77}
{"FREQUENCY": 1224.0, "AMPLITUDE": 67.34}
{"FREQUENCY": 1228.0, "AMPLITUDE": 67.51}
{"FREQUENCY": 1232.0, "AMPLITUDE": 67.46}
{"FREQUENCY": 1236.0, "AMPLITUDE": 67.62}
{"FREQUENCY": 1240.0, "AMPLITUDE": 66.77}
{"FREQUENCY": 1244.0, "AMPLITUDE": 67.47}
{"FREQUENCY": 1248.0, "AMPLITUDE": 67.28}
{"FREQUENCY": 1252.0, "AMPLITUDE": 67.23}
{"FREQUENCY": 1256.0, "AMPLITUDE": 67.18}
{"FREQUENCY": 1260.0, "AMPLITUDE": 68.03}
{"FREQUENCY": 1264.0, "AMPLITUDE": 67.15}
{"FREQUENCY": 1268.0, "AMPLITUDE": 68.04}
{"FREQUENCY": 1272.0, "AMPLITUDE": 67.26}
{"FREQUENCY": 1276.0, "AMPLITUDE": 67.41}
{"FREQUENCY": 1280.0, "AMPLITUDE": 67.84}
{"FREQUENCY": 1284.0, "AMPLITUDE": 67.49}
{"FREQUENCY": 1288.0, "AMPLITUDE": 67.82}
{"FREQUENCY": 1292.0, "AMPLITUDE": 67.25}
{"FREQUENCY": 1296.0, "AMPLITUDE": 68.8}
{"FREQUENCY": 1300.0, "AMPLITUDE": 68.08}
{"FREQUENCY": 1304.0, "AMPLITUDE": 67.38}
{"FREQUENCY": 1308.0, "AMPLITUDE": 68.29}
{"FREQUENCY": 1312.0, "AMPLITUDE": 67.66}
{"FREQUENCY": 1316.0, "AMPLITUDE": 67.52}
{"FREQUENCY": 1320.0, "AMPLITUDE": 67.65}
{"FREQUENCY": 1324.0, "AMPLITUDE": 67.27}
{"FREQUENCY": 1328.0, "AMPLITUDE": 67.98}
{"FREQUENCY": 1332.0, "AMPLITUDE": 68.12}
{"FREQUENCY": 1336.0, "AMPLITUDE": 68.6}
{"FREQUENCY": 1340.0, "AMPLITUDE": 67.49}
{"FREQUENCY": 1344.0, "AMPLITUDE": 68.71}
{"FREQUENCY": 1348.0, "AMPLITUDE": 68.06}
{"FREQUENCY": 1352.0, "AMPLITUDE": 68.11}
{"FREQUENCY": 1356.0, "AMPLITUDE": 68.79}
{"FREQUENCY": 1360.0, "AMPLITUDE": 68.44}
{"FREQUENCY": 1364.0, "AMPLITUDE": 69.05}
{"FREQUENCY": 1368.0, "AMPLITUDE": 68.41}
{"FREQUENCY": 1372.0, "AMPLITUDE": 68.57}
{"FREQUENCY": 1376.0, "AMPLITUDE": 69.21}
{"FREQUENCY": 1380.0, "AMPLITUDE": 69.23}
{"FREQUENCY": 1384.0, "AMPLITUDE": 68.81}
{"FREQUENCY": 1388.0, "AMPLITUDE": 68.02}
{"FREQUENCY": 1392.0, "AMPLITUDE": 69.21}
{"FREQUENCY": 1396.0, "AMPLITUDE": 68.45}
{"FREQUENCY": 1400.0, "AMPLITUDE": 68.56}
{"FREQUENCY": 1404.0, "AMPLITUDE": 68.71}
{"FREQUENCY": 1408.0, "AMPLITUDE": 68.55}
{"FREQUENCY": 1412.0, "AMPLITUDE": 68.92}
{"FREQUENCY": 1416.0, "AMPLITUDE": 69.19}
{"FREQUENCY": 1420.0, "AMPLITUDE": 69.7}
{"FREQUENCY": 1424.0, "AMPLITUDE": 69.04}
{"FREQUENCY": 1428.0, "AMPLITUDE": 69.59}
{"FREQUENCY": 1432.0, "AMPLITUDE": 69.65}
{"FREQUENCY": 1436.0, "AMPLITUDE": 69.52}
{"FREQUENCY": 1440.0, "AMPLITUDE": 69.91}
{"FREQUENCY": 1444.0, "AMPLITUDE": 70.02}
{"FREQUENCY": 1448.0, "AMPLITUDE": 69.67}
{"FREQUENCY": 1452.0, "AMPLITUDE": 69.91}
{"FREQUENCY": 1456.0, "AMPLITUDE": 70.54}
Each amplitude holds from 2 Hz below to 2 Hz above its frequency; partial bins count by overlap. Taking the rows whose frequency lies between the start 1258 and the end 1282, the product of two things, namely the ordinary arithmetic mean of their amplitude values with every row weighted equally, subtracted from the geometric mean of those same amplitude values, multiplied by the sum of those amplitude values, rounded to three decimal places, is -0.394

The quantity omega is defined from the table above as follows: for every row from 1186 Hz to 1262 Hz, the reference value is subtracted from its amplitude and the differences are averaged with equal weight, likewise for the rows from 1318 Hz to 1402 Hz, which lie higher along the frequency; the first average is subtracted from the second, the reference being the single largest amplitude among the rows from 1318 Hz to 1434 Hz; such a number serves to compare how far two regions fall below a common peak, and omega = 1.6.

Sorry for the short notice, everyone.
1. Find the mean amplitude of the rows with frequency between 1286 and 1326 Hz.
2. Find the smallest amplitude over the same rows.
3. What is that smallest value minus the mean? -0.52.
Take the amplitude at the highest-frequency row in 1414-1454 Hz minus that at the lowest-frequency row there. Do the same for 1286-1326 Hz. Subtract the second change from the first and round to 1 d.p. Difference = 1.3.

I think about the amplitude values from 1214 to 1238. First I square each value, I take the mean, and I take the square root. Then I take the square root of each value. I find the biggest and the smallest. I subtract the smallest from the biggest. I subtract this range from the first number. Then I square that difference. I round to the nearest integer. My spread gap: 4512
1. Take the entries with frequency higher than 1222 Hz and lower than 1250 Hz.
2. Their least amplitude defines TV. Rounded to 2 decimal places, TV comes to 66.77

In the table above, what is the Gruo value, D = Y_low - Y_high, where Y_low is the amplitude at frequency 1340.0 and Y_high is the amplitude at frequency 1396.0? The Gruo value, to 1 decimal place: -1.0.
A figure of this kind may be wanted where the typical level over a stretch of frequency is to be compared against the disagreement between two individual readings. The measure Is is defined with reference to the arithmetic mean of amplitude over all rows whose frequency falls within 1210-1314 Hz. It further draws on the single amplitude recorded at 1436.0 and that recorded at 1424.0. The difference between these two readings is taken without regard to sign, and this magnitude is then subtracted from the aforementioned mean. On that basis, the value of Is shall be 67.0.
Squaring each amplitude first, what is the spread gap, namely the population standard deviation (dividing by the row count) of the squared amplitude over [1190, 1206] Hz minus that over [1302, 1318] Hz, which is -23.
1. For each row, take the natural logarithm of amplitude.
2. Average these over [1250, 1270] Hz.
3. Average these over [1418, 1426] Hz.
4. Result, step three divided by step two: 1.006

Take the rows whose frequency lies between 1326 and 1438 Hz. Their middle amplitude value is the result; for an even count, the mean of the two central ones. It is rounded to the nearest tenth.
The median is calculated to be 68.7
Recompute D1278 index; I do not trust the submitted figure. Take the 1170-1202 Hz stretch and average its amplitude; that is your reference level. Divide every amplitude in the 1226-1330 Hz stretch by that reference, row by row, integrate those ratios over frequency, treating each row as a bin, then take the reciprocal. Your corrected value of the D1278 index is 0.01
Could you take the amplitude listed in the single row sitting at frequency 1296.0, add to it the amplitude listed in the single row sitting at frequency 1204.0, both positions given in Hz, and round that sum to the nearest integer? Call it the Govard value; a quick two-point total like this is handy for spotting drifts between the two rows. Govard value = 135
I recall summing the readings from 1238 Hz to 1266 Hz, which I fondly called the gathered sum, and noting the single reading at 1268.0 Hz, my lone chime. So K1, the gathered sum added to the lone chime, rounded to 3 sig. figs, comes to 539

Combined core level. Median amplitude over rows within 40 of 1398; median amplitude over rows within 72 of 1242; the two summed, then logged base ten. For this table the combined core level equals 2.134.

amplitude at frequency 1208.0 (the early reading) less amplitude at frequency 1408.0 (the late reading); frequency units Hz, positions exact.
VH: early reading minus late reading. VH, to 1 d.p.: -2.9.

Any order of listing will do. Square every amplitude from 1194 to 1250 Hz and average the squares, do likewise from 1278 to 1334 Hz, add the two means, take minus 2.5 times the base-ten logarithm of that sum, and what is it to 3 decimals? -9.893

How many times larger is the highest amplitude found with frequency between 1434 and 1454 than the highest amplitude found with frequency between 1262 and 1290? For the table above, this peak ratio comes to 1.03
